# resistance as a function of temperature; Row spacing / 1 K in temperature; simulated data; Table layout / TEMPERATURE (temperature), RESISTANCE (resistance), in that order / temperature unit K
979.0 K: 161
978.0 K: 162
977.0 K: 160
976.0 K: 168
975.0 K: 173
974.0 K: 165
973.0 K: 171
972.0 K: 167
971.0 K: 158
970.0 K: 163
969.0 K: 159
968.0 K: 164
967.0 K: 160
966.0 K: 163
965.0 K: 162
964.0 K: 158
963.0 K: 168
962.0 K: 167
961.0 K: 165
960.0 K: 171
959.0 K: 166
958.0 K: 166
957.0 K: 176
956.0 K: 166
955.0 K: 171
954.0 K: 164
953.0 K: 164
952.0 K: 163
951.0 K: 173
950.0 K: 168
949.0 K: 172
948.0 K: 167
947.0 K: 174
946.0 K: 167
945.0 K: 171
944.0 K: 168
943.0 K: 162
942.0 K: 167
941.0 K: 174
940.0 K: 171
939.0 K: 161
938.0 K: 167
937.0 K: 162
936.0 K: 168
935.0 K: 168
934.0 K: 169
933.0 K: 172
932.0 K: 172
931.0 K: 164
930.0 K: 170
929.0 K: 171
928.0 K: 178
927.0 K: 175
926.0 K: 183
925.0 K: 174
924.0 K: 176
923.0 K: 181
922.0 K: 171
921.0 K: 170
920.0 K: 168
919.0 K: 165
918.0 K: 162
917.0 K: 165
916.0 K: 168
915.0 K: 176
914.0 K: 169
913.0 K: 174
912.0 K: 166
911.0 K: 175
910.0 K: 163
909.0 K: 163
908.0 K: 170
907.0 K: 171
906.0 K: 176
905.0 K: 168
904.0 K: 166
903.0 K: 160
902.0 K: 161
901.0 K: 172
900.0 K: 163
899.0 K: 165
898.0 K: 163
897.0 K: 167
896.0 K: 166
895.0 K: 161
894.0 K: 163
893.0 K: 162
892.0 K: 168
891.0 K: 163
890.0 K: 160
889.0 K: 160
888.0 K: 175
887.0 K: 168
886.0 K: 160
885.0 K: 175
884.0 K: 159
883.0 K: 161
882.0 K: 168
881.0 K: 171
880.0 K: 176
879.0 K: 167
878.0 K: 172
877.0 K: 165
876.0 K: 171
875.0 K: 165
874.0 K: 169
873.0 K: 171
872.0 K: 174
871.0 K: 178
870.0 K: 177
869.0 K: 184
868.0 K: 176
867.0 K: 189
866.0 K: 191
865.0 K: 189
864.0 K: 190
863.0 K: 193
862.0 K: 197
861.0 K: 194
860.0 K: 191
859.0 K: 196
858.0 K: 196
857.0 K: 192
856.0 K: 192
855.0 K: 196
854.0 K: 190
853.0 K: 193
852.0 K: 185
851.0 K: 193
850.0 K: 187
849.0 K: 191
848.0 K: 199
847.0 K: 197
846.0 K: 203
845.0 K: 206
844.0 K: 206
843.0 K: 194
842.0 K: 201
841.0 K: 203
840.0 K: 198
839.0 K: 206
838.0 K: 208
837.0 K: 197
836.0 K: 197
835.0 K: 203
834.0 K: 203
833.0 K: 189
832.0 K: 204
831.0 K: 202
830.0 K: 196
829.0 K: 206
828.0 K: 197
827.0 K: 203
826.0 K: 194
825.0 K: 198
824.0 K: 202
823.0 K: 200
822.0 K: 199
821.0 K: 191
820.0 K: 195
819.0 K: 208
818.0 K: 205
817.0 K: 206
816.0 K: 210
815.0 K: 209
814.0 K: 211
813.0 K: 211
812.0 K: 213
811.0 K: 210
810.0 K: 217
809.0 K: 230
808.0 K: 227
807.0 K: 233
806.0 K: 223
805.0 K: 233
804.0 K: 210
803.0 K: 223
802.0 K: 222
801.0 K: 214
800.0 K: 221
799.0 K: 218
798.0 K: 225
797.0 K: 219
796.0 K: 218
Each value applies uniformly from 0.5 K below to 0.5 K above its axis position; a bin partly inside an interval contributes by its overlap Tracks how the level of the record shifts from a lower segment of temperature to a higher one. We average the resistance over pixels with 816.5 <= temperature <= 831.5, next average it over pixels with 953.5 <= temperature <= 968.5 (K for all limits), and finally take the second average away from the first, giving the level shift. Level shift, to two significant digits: 34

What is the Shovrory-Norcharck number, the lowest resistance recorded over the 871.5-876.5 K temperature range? 165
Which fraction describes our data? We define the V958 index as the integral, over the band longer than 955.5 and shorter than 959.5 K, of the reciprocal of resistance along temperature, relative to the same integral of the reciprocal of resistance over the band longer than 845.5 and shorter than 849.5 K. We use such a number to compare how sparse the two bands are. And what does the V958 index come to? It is 1.17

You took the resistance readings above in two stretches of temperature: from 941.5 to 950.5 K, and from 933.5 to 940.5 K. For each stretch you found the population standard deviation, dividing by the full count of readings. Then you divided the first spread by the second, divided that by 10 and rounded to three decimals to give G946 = 0.097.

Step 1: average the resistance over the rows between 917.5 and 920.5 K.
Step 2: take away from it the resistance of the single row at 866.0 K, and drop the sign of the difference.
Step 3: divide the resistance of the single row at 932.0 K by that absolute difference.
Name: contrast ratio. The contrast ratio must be 6.6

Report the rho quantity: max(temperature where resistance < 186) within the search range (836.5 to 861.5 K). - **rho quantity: 852.0 K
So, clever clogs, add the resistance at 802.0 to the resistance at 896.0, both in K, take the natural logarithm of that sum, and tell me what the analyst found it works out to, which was 5.96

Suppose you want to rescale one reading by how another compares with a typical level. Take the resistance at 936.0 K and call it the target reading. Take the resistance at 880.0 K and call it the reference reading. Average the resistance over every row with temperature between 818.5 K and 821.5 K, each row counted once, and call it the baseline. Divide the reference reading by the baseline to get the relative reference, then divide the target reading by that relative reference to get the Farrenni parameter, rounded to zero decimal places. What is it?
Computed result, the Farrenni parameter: 189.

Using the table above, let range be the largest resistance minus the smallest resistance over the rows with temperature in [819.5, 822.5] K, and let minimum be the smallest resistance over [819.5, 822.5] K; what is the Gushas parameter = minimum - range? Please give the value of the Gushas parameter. 183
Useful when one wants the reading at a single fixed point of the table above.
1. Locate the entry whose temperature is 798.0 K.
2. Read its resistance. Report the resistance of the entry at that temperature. 225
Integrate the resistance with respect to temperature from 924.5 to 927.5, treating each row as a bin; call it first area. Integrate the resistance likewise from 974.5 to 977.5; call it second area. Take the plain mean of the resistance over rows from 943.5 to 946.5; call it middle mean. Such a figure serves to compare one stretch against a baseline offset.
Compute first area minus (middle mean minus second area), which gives 864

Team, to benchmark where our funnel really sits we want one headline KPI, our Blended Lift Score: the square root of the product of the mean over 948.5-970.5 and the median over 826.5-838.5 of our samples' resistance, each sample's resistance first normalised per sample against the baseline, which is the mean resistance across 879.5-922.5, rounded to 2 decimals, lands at 1.10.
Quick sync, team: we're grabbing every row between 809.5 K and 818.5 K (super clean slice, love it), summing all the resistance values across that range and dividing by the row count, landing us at 210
